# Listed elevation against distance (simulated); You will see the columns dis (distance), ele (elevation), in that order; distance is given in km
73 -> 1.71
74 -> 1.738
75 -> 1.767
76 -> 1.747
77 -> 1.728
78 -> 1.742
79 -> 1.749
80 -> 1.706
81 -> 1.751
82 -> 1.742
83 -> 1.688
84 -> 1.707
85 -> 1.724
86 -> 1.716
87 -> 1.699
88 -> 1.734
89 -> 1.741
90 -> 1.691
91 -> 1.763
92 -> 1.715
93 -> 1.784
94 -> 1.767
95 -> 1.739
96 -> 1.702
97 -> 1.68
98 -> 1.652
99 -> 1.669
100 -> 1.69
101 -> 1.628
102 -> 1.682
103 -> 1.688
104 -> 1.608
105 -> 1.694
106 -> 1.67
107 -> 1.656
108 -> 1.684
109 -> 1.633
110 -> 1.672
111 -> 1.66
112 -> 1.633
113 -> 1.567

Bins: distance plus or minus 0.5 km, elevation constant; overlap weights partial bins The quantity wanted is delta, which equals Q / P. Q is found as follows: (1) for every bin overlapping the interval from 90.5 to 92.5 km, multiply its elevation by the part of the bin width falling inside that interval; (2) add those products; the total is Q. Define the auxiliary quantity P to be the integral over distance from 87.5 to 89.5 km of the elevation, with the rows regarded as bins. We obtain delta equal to 1.00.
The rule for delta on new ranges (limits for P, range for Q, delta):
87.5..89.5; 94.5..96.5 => 0.99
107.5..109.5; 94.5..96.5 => 1.04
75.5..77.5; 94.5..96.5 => 0.99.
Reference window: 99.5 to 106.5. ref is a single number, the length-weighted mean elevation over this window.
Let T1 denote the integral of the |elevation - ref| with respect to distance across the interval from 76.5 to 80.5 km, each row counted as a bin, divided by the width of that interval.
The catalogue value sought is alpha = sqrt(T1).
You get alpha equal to 0.26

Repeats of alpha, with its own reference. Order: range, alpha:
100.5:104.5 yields 0.18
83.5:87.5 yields 0.21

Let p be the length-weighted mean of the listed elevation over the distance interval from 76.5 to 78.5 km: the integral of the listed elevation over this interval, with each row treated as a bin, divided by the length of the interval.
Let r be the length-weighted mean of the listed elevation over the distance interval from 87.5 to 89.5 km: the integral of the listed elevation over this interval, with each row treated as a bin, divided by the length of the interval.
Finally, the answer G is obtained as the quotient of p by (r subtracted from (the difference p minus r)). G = -1.00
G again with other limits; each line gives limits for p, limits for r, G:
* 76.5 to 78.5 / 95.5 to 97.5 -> -1.05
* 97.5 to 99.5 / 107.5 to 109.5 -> -1.00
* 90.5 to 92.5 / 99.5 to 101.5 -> -1.10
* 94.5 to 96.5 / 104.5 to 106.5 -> -1.05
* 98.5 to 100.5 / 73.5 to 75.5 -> -0.92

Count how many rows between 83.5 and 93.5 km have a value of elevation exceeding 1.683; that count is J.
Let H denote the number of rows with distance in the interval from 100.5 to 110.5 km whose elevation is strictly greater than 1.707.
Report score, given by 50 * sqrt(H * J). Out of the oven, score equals 0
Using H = 0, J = 10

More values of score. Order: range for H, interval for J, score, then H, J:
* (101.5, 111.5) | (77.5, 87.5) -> 0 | 0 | 10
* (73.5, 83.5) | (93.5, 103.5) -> 316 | 8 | 5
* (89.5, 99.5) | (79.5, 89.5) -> 354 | 5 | 10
